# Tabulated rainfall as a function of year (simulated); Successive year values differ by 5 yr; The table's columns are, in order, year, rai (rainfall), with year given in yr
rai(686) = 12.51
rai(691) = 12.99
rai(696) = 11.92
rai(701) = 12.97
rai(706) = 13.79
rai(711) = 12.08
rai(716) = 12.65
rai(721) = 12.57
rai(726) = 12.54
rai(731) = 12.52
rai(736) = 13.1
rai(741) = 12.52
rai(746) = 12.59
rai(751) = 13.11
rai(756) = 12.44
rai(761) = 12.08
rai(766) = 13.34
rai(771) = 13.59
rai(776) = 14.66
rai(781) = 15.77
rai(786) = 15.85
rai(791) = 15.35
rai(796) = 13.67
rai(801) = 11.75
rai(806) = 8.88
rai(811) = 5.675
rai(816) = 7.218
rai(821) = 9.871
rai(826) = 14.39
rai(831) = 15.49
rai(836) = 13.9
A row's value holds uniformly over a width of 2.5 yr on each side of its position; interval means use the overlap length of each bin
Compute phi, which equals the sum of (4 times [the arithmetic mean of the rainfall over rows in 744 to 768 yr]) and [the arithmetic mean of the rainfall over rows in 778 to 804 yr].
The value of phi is 65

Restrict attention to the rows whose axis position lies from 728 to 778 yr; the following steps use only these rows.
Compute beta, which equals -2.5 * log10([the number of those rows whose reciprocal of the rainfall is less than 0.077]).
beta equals -1.7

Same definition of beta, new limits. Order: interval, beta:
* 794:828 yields -0.8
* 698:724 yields 0.0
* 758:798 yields -2.1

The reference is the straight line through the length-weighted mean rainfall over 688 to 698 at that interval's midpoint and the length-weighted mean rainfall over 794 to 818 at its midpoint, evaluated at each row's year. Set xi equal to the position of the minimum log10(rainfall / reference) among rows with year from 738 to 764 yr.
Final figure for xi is 741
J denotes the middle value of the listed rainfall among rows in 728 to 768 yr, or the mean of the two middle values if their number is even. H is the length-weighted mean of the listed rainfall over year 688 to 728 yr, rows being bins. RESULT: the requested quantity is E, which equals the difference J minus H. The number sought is -0.1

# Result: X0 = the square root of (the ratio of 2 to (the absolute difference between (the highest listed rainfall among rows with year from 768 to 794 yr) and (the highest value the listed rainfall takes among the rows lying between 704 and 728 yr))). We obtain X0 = 0.99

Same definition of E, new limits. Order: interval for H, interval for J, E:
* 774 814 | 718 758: -0.1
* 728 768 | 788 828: -1.9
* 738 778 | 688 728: -0.4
